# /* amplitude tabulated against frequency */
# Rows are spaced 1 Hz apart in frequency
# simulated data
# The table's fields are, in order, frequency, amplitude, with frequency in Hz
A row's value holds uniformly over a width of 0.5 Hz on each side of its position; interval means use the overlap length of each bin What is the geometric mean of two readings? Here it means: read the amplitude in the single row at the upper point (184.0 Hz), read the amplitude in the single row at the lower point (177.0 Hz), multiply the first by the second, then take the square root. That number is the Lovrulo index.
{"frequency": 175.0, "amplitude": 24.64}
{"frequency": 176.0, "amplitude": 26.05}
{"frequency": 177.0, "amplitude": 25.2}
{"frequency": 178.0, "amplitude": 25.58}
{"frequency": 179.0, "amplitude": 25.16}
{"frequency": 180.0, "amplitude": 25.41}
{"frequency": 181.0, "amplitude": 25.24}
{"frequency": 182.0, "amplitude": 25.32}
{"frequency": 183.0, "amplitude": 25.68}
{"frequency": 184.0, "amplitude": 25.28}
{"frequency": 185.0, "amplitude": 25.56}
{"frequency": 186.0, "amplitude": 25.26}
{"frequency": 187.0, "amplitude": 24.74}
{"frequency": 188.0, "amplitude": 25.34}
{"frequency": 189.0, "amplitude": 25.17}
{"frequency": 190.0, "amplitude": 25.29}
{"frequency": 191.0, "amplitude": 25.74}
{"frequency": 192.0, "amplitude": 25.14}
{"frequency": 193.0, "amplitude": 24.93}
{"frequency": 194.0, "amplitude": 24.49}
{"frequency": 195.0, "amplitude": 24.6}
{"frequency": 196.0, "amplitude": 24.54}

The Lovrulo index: 25.2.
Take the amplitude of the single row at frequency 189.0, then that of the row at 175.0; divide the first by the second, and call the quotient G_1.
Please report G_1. 1.02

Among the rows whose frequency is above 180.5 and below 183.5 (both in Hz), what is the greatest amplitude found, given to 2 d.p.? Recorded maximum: 25.68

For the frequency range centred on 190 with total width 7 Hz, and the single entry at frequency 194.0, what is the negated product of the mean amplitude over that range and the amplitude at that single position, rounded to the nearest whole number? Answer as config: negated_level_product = -617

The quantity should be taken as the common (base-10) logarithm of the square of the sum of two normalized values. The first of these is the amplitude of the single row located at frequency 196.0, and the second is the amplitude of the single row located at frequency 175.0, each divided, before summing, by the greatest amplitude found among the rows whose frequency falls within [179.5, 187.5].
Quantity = 0.564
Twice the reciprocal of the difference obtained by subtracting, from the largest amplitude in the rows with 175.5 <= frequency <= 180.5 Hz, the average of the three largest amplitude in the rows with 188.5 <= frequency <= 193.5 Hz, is 3.1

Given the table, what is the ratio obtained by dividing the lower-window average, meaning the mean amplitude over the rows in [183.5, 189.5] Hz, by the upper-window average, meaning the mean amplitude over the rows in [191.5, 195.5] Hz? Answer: 1.018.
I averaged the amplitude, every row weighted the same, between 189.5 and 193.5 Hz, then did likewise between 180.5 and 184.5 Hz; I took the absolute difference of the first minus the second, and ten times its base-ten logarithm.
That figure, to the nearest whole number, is -10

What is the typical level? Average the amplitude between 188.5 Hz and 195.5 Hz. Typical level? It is 25.05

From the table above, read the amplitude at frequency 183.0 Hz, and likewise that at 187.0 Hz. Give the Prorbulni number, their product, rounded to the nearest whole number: 635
